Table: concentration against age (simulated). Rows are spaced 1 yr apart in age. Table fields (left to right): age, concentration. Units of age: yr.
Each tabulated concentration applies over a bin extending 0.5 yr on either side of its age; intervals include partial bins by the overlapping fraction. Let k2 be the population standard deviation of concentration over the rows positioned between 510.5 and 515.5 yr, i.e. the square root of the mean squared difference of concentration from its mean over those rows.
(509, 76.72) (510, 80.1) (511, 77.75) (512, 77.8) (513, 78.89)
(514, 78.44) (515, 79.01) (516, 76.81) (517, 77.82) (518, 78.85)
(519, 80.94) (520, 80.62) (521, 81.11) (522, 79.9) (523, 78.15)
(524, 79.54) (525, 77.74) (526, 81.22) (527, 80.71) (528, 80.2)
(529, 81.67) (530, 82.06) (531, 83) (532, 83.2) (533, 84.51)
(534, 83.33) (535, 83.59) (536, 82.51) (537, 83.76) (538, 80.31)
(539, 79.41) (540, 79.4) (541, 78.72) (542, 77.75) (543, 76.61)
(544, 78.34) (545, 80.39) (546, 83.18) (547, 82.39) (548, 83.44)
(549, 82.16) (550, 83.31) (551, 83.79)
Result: 0.5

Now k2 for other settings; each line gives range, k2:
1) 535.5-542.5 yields 2.0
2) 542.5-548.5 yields 2.5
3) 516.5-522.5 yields 1.2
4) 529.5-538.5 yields 1.1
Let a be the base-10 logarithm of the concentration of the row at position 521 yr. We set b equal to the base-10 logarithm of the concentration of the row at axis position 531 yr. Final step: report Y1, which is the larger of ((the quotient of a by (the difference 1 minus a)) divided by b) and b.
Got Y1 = 1.919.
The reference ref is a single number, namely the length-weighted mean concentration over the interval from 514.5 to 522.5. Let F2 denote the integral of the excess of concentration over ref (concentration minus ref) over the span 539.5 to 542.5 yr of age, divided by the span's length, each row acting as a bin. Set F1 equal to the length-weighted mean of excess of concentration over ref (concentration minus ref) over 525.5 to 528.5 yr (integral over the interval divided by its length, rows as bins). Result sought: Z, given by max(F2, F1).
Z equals 1.3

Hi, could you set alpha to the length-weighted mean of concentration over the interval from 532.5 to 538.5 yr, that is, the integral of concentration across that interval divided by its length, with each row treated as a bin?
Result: 83.0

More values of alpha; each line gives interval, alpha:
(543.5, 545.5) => 79.4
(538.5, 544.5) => 78.4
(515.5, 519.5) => 78.6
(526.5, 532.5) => 81.8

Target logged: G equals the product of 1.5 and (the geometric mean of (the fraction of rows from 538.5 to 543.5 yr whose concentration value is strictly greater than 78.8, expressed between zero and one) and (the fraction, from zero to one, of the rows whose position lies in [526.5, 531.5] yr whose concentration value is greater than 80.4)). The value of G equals 0.85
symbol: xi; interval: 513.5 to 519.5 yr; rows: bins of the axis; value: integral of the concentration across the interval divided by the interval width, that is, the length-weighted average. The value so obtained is 78.6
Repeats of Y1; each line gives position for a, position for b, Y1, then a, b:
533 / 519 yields 1.908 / 1.93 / 1.91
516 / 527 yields 1.907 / 1.89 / 1.91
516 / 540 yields 1.900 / 1.89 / 1.90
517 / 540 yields 1.900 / 1.89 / 1.90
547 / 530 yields 1.914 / 1.92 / 1.91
